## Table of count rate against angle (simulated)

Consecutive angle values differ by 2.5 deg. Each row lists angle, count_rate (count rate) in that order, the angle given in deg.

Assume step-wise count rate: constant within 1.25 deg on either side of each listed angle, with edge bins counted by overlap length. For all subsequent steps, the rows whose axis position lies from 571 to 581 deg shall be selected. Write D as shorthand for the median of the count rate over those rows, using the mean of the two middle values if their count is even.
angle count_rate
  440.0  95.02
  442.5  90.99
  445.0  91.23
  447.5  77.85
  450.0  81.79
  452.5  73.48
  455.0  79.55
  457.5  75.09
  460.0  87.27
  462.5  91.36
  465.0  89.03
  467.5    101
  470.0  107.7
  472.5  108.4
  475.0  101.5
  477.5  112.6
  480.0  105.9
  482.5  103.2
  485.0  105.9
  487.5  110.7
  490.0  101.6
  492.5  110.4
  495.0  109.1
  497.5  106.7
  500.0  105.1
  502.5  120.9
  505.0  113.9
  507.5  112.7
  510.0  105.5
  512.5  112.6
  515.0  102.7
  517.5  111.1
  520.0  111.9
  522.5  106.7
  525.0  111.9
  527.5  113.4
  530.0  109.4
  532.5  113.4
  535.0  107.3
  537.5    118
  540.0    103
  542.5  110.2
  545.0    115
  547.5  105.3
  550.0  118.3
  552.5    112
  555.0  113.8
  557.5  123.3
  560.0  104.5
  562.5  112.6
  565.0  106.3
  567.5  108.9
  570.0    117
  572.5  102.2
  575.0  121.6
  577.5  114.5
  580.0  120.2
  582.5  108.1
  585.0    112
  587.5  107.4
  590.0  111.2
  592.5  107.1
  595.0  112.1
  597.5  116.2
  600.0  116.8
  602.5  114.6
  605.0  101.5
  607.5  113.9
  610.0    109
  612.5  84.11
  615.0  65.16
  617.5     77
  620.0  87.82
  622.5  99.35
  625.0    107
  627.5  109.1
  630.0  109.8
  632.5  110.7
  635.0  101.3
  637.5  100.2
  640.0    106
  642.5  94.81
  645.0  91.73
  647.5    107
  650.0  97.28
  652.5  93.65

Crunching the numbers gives 117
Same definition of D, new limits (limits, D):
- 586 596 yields 109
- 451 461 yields 77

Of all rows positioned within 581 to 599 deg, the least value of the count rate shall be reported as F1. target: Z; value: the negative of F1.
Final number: -107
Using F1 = 107.1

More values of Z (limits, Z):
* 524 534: -109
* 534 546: -103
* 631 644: -95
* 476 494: -102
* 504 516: -103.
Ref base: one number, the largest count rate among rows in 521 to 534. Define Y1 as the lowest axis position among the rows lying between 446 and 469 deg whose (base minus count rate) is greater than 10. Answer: 447.5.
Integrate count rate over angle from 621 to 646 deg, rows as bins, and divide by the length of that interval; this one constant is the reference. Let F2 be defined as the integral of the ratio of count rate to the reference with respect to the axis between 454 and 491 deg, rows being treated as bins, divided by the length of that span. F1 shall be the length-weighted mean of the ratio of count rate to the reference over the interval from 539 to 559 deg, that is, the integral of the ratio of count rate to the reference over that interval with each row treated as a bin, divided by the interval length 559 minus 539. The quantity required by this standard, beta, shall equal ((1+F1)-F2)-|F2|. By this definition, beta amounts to 0.17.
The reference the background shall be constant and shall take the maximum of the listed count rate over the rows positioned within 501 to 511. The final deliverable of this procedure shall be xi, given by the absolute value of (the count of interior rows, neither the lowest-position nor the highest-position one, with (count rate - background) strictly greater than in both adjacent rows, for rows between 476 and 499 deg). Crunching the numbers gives 2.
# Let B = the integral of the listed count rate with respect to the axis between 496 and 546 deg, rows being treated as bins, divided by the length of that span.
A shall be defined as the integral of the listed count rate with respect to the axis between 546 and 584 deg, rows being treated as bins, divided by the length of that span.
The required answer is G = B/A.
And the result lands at 0.98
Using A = 113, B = 111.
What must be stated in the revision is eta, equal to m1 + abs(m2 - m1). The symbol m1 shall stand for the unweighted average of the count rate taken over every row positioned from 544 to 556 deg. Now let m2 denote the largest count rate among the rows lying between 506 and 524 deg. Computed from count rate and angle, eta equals 113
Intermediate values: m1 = 112.9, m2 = 112.7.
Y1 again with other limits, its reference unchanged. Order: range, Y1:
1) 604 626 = 605.0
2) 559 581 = 572.5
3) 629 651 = 635.0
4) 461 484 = 462.5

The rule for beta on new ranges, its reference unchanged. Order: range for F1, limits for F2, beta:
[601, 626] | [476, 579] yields -0.21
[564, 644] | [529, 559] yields -0.16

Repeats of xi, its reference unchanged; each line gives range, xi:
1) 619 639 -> 1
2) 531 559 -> 3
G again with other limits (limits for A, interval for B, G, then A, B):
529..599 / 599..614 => 0.95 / 112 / 106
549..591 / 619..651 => 0.90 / 113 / 102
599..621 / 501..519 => 1.15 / 97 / 111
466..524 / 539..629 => 0.99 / 108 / 107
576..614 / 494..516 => 1.00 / 110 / 110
